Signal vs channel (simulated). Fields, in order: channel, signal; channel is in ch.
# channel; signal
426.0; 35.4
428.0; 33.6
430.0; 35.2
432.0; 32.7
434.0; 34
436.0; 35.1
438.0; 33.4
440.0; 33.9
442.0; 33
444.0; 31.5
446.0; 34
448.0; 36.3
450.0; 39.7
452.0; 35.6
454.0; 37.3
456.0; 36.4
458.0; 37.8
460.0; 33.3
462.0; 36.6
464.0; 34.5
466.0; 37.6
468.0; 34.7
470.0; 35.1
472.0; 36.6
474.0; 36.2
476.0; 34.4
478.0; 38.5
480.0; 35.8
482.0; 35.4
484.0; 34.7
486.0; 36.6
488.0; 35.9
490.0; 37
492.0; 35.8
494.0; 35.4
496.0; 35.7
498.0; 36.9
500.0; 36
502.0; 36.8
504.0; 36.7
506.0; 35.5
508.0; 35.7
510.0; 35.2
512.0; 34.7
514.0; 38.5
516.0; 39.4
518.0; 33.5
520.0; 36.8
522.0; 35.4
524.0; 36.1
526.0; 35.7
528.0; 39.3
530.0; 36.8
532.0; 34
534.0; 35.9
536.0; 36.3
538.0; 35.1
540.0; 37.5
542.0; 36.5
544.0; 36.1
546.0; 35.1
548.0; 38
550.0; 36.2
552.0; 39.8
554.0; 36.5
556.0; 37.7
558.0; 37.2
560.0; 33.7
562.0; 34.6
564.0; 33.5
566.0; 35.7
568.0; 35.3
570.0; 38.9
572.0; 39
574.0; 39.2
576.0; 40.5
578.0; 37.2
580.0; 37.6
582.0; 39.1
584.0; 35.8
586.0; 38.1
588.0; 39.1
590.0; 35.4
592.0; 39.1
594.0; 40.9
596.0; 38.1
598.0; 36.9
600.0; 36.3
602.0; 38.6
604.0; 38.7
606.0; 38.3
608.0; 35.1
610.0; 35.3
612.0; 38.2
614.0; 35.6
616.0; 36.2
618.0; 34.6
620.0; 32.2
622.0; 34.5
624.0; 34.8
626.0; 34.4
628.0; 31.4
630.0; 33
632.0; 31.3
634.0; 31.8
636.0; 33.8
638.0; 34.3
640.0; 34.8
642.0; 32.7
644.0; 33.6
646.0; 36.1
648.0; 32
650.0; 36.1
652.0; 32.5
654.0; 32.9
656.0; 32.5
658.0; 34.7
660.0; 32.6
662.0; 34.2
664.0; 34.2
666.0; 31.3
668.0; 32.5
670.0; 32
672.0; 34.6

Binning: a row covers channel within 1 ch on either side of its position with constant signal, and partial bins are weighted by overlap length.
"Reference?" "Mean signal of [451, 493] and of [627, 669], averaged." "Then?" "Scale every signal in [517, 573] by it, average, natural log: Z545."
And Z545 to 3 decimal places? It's 0.047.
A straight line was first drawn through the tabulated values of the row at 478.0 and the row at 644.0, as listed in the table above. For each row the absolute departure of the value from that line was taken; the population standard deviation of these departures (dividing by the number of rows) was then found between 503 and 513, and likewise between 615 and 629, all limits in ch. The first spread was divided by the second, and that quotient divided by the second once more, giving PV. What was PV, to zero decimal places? 1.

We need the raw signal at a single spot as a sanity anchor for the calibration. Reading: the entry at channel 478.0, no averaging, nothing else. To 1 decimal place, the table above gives 38.5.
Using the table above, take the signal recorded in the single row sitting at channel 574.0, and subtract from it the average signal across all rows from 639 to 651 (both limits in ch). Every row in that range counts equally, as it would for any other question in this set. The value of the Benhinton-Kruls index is 5.0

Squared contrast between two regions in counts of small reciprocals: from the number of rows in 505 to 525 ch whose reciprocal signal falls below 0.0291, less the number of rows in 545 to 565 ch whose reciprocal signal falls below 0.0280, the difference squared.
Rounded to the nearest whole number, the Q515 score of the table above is 9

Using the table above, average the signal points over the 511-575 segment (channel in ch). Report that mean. 36.5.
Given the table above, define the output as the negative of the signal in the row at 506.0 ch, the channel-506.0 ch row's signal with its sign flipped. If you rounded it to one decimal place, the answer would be -35.5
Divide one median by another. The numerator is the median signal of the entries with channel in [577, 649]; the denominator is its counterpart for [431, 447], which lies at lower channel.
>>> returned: 1.05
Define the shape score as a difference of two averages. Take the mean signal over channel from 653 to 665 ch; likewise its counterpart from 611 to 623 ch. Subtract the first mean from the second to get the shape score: 2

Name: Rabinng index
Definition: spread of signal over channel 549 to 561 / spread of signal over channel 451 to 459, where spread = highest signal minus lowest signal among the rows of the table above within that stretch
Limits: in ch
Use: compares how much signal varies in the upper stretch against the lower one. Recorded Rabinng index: 2.8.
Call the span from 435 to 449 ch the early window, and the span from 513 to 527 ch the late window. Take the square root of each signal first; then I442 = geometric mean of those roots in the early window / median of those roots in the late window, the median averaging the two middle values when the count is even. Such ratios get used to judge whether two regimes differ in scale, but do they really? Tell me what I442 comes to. 0.97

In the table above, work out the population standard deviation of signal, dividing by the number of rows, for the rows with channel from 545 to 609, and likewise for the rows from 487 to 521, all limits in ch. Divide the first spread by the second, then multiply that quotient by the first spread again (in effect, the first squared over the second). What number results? 2.7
